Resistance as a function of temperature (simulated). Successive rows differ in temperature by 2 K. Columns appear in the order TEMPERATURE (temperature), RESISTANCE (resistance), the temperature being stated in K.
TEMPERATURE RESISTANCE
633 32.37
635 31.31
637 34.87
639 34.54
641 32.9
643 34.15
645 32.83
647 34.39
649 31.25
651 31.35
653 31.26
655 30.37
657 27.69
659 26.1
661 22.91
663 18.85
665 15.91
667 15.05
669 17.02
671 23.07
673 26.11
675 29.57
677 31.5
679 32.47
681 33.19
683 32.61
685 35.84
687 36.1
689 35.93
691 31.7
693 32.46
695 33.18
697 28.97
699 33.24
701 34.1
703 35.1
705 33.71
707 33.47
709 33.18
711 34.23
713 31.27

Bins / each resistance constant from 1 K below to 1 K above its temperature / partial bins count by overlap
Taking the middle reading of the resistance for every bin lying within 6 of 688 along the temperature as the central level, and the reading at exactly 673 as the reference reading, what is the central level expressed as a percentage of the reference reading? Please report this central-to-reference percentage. 131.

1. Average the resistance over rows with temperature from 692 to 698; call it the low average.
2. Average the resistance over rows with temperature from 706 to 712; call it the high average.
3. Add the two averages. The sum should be 65.2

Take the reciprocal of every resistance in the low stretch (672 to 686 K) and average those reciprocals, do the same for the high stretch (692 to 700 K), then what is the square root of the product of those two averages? 0.032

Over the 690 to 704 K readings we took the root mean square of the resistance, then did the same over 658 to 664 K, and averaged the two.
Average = 27.8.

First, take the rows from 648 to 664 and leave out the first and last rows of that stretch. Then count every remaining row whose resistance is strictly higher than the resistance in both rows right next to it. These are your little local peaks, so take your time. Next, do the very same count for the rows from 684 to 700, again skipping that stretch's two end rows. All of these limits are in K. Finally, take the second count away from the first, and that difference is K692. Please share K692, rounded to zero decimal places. -1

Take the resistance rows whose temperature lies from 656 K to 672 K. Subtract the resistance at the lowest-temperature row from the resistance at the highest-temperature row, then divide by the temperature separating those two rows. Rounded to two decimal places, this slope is -0.33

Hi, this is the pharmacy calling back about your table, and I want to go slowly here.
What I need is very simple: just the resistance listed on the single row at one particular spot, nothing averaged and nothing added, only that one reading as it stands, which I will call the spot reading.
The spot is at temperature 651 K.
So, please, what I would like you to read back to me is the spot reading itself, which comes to 31.35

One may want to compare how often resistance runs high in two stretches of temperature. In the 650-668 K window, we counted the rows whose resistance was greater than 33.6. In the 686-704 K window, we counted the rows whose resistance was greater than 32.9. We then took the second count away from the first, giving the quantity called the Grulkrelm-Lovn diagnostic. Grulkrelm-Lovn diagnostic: -6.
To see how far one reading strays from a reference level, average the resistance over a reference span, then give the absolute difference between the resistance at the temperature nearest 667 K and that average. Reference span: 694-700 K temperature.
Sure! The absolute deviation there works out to 17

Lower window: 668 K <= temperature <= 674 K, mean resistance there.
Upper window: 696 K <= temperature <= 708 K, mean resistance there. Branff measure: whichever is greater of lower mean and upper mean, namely 33.1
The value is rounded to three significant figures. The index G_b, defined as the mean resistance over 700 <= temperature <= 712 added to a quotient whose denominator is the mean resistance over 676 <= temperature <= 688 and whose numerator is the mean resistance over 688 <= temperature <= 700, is 34.9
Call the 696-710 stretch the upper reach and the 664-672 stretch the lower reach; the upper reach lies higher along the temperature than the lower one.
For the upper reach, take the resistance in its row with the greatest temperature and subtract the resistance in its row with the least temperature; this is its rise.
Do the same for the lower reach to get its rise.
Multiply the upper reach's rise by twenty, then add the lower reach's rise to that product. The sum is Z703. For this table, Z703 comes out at 91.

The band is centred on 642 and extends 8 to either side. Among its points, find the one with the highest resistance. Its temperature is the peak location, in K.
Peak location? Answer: 637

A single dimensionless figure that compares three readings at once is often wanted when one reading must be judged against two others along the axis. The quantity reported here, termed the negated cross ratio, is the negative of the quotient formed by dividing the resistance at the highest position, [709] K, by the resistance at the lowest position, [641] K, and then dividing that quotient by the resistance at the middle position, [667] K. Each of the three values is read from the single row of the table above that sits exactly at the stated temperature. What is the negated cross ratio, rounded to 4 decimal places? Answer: -0.0670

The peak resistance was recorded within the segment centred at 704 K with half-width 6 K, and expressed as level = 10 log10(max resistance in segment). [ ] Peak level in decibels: 15.5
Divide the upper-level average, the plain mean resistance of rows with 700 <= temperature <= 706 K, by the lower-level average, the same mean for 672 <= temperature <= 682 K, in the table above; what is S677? 1.12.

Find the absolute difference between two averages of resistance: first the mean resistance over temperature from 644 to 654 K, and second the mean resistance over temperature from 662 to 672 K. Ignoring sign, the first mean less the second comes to 14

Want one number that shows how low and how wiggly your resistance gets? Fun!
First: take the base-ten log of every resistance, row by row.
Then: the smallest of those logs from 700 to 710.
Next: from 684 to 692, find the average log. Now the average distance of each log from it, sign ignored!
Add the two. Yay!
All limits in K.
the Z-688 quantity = 1.54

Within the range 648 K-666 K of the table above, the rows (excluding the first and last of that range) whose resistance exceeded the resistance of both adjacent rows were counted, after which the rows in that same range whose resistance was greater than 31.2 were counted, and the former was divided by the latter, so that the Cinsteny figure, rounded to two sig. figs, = 0.33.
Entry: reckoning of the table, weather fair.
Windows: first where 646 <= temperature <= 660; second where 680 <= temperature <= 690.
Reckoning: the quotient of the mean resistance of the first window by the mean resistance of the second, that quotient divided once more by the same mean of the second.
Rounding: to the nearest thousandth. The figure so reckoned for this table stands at 0.025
